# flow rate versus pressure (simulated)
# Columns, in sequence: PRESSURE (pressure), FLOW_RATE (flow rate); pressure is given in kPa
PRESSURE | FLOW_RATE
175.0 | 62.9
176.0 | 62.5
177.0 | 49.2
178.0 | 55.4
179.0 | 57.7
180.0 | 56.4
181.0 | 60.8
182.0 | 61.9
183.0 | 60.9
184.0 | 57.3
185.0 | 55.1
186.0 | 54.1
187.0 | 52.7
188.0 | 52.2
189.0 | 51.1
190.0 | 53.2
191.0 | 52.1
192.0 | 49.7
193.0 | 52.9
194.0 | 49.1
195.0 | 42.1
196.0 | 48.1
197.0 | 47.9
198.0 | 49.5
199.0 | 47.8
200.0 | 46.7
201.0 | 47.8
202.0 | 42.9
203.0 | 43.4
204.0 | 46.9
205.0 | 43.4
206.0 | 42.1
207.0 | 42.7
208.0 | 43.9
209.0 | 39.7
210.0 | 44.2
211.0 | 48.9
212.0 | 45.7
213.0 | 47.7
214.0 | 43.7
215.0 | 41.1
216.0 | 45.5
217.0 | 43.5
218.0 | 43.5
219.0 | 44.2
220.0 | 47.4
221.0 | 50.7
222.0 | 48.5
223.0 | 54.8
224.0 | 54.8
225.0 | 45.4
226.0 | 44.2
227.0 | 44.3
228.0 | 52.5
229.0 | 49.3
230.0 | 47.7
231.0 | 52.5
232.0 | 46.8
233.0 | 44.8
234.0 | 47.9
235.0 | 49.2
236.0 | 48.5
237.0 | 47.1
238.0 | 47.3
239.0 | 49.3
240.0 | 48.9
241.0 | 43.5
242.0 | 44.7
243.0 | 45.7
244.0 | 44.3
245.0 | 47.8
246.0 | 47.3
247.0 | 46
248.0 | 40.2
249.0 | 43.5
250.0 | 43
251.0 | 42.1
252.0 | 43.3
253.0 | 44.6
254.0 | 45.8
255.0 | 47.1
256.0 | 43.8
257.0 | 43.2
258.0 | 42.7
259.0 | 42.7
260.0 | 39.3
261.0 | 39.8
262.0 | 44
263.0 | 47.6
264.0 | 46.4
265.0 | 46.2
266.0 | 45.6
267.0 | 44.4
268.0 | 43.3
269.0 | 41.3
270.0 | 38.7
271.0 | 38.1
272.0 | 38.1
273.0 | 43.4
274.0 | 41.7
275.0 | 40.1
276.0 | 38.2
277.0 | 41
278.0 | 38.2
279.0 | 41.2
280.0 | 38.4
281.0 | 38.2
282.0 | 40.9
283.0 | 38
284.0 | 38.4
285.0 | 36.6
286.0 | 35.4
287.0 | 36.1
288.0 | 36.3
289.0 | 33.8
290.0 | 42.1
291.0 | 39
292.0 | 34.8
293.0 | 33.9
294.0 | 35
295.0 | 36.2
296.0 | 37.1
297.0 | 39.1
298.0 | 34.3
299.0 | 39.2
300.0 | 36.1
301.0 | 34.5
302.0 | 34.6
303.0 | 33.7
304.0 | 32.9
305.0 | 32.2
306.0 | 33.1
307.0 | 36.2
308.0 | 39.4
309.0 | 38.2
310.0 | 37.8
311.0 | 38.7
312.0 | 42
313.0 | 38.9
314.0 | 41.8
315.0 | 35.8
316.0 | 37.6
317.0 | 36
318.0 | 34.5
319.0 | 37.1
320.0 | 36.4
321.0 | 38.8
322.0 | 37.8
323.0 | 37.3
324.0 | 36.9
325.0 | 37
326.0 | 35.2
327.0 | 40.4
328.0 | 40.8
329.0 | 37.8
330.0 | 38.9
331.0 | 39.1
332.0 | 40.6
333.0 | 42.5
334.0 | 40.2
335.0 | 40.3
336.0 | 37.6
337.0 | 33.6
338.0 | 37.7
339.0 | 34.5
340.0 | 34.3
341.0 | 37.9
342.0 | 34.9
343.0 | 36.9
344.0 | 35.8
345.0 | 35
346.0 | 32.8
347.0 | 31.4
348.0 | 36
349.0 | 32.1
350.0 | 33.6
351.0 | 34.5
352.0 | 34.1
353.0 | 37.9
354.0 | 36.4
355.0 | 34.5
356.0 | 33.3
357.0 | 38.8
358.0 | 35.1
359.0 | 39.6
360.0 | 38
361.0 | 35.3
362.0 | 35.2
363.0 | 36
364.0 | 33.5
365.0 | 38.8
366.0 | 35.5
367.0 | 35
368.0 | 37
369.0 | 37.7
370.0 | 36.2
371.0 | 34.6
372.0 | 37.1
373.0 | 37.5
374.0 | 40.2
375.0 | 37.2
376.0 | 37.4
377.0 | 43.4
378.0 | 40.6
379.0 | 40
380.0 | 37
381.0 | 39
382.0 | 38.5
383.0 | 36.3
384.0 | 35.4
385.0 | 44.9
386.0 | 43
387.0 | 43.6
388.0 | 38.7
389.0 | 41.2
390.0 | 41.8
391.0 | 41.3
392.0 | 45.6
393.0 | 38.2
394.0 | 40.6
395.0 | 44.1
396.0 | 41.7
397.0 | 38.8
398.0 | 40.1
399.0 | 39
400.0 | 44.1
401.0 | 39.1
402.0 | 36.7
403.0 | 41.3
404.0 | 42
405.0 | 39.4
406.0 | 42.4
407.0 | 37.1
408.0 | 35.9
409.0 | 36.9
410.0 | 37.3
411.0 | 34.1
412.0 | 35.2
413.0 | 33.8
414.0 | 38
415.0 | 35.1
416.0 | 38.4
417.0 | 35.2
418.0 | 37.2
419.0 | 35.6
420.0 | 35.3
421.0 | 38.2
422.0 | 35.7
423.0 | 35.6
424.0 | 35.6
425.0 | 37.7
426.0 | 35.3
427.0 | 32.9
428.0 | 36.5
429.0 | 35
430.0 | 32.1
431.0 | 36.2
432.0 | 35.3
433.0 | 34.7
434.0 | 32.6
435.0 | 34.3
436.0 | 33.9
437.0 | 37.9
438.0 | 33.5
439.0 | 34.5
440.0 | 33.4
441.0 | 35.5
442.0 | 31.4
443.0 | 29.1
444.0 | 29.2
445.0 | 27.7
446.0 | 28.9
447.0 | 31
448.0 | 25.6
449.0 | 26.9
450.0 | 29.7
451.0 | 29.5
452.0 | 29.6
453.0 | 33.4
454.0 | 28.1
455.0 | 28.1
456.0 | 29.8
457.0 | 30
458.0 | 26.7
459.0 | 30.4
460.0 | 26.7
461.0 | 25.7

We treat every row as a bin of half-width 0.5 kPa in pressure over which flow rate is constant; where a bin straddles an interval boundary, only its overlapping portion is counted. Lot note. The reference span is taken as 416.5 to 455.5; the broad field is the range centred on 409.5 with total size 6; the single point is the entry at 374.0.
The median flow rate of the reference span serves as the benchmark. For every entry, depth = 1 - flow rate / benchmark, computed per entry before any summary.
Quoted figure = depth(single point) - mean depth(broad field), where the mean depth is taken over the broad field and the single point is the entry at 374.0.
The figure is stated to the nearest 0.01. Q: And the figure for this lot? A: -0.12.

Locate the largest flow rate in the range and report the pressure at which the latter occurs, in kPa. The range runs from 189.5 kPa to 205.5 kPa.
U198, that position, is 190.0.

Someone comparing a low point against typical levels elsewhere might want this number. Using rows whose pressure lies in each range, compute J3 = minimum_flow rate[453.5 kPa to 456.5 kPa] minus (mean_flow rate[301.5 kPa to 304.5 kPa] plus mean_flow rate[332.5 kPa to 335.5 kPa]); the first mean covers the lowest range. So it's -47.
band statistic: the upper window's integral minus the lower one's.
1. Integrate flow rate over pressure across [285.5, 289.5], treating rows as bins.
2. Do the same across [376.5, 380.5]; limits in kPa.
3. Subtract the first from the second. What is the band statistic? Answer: 19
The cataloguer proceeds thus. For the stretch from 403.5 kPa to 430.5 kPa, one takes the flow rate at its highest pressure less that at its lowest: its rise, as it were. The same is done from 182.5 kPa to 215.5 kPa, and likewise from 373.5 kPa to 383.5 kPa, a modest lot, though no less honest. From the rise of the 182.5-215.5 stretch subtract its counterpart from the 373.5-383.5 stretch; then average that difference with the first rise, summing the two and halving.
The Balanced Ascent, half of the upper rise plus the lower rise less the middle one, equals -12.9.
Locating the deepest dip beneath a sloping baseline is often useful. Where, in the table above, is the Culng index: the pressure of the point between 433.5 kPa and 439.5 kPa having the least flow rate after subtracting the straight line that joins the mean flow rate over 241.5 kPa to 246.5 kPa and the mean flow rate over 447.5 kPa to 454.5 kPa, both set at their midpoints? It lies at 434.0 kPa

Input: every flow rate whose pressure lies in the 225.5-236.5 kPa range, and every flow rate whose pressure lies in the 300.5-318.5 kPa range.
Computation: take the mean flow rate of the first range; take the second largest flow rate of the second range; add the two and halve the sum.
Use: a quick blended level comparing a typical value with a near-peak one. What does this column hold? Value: 44.9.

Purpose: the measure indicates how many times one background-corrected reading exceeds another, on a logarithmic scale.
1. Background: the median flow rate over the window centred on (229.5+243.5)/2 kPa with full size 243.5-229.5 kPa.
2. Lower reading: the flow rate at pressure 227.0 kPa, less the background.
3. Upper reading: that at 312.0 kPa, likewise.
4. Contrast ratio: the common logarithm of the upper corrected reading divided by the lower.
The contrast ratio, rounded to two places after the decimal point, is 0.24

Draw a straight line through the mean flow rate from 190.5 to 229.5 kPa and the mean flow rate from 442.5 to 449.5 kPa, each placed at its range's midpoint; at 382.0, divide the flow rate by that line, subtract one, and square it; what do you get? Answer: 0.024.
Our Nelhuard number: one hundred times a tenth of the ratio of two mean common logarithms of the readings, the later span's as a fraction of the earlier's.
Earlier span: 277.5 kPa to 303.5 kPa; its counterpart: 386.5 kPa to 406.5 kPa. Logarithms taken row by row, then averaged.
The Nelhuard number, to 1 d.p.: 10.3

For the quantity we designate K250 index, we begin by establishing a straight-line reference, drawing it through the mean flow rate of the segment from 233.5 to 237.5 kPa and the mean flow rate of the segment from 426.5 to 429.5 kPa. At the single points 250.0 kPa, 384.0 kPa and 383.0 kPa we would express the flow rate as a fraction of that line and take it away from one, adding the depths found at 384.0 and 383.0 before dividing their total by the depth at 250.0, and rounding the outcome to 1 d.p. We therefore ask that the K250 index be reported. 1.2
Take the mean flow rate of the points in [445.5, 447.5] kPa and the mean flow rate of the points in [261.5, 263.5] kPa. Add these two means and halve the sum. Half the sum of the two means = 37.9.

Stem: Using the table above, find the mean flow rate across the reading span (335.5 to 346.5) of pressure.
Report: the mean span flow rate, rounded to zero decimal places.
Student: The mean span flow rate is 36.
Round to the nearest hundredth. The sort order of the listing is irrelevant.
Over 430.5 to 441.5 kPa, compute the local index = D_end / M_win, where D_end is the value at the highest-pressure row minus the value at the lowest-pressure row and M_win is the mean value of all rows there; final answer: -0.02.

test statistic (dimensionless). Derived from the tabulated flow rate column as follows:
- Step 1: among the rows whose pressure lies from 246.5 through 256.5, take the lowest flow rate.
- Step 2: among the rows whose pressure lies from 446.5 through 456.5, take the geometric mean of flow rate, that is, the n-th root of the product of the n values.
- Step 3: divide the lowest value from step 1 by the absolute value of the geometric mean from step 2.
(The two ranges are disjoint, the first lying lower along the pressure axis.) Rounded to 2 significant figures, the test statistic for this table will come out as 1.4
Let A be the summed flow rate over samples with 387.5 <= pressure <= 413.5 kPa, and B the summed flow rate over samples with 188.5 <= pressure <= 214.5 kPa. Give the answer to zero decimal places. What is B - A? 187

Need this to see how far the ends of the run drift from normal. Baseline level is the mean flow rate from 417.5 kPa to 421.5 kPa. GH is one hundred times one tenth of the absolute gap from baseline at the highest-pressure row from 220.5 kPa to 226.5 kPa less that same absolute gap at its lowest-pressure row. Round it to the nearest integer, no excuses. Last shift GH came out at -65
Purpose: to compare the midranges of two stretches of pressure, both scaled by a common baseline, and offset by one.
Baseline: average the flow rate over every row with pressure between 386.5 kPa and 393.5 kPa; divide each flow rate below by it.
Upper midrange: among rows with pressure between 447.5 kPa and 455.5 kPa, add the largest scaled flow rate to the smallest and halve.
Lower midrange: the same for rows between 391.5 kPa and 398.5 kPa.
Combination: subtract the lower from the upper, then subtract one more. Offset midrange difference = -1.30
